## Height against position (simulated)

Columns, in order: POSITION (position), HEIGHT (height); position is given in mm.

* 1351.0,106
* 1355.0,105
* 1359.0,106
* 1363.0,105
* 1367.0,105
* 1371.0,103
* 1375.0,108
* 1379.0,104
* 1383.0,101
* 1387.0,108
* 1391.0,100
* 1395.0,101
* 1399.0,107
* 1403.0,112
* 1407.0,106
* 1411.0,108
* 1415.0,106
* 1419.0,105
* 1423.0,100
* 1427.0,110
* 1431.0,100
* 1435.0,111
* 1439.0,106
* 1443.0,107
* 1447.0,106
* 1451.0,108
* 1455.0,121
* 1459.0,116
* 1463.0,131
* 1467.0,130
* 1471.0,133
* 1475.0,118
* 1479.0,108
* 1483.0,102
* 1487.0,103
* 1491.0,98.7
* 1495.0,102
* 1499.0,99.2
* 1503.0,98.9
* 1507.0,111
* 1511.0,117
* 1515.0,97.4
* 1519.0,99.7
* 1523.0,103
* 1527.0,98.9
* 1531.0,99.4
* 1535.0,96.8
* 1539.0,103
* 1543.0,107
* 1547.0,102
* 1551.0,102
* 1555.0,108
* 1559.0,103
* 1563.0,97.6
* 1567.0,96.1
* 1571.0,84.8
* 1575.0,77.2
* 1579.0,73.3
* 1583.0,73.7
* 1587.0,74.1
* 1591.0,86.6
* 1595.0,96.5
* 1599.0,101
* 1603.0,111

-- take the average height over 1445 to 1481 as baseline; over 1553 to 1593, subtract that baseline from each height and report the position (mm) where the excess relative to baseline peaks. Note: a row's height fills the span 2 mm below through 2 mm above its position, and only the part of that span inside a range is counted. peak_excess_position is 1555.0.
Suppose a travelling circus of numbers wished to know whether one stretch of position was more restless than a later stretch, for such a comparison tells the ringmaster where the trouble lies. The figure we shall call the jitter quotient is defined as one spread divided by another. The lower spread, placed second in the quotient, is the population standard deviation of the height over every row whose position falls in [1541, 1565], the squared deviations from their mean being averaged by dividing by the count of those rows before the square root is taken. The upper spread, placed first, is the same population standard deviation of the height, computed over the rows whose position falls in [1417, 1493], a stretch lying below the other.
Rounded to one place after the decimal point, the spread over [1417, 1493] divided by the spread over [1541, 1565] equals 3.0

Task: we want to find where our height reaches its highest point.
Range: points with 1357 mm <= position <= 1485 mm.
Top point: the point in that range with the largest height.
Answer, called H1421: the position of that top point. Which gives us 1471.0 mm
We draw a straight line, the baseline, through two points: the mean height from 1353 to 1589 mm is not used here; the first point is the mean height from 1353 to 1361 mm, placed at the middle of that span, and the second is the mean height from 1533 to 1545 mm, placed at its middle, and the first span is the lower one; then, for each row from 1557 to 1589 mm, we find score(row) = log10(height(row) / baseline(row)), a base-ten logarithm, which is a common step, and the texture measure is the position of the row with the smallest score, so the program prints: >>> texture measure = 1579.0 mm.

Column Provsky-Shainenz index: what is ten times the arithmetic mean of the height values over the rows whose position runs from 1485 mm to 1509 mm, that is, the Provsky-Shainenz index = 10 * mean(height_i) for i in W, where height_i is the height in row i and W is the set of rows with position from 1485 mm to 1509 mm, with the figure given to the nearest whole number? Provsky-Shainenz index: 1021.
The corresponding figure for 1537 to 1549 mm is 1040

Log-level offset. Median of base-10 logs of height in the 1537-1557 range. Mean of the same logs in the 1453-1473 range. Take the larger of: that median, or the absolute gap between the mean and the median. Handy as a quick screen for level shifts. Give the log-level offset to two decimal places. 2.01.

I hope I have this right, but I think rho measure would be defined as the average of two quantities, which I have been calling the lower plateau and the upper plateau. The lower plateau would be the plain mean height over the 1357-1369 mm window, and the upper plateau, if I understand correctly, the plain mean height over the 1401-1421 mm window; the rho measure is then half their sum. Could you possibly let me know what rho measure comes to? 106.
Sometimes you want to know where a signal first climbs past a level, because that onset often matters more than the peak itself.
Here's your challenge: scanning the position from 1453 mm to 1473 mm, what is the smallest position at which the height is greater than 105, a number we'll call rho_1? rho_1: 1455.0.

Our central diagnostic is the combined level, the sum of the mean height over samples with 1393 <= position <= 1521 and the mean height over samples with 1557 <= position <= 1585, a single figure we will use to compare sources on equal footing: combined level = 195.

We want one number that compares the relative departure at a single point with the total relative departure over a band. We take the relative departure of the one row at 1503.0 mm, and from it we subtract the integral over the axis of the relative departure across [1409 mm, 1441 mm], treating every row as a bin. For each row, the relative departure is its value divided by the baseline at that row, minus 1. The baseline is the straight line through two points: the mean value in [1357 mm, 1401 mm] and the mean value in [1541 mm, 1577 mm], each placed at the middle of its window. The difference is -0.99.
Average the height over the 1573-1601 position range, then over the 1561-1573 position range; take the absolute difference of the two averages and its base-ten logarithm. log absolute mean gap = 1.0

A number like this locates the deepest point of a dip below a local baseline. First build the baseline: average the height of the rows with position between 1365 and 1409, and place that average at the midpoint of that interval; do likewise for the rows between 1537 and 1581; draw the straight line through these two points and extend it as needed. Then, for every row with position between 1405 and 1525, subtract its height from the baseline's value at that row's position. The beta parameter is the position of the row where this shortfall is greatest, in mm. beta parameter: 1423.0 mm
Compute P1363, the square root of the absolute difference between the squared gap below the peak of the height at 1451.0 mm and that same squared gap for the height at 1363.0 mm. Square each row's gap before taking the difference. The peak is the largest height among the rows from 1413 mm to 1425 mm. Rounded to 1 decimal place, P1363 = 1.7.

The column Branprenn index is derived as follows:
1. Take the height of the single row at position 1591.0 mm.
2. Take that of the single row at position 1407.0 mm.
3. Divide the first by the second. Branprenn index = 0.82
